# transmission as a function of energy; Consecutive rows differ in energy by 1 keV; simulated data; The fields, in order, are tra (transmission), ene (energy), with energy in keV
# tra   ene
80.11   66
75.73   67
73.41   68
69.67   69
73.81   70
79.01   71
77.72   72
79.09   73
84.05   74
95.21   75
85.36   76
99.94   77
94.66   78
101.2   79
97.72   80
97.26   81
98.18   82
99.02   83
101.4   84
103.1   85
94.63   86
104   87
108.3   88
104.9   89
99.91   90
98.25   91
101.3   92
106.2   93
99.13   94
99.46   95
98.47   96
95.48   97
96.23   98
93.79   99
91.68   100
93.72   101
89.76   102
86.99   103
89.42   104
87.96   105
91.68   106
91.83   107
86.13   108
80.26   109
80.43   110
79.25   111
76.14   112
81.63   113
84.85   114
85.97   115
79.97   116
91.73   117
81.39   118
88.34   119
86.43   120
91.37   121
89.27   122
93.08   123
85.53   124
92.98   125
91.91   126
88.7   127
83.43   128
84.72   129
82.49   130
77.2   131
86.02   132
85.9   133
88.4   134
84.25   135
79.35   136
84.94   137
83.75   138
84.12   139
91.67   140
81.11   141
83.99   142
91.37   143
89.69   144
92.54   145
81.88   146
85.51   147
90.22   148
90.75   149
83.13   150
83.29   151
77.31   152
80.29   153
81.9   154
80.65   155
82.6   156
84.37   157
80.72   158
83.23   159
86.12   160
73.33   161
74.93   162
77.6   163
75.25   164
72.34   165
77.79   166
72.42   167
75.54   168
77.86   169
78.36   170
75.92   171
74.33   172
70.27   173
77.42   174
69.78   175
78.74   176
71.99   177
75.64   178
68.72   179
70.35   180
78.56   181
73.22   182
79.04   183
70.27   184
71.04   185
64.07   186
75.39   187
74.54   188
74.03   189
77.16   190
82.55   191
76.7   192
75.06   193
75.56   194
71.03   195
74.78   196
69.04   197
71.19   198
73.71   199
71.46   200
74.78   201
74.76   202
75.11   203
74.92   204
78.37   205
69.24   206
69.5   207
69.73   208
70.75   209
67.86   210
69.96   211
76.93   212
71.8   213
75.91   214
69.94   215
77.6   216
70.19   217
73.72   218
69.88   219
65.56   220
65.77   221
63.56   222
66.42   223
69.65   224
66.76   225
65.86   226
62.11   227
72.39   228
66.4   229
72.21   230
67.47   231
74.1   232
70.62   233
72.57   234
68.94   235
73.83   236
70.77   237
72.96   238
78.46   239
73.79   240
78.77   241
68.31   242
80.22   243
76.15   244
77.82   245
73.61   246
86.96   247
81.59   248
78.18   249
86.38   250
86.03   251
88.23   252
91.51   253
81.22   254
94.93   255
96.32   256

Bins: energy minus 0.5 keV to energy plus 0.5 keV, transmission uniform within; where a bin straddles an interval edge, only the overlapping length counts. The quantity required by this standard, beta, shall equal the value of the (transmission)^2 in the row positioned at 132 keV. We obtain 7399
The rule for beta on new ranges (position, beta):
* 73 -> 6255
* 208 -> 4862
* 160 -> 7417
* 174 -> 5994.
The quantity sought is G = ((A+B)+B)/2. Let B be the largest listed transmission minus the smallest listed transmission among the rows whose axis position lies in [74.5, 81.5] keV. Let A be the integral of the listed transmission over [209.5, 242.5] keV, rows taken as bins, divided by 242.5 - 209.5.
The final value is 51.2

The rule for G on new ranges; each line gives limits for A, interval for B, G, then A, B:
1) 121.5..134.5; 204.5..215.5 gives 54.0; 87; 10.5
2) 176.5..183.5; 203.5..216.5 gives 47.5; 74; 10.5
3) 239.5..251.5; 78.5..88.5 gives 53.2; 79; 13.7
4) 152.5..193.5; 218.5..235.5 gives 50.0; 76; 12.0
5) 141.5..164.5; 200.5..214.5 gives 52.0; 83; 10.5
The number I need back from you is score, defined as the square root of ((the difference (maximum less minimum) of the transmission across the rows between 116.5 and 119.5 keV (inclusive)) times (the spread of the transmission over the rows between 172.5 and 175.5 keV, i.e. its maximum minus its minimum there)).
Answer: 9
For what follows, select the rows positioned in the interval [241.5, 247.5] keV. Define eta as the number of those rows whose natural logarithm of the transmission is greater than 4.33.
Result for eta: 4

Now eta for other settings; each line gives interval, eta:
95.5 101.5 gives 6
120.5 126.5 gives 6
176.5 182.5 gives 1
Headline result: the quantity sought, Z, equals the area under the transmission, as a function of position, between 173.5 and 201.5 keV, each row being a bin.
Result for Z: 2066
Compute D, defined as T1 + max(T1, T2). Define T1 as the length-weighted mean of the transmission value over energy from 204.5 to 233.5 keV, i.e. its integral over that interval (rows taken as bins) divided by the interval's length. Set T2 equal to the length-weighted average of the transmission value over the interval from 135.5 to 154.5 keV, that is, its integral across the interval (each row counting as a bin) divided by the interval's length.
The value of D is 155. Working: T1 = 70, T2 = 85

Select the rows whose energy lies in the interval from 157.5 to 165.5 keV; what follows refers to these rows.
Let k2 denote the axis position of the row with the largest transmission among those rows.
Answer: 160 keV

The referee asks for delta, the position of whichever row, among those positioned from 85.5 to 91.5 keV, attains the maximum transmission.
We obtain 88 keV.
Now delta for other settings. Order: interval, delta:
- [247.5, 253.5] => 253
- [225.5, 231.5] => 228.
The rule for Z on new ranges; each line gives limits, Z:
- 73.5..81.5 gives 755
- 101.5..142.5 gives 3514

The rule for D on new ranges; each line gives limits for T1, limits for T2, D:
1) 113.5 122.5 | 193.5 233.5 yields 173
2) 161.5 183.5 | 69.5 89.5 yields 169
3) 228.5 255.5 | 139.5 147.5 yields 165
